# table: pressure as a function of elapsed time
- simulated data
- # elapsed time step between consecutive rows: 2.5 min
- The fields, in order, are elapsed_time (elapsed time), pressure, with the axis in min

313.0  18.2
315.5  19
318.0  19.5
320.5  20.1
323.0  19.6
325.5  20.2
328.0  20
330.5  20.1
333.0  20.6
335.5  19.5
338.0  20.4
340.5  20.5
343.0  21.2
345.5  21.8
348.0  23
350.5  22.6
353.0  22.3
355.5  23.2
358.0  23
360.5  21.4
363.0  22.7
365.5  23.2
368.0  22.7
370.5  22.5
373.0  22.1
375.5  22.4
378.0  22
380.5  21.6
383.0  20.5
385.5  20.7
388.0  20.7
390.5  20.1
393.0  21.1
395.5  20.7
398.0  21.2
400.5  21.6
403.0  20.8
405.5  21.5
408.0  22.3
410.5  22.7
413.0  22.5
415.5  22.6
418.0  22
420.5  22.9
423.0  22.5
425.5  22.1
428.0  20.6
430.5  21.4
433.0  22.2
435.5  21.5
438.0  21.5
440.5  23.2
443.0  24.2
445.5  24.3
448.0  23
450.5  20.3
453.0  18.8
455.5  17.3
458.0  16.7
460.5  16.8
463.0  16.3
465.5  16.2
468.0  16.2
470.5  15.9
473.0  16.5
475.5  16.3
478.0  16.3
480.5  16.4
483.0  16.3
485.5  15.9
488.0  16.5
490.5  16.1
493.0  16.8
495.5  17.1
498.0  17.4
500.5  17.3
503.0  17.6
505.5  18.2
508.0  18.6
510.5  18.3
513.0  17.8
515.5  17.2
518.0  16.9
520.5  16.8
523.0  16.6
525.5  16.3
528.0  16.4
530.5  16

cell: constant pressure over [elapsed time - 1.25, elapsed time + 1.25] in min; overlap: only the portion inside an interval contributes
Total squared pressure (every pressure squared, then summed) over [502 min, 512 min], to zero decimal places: 1322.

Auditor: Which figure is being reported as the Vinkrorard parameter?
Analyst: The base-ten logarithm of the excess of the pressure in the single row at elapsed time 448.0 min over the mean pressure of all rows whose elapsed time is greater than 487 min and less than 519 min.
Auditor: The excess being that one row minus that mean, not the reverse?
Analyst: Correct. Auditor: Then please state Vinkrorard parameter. 0.75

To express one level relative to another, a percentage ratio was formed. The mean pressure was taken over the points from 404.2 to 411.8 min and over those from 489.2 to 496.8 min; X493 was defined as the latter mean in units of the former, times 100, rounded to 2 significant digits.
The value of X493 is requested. 75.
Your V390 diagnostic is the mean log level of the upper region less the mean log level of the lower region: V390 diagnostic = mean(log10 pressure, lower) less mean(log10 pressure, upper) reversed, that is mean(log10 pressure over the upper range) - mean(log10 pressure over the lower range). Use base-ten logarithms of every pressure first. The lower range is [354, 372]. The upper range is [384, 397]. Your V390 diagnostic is -0.04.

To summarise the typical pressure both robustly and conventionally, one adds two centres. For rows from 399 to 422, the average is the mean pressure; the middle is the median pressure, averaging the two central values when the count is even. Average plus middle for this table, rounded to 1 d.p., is 44.4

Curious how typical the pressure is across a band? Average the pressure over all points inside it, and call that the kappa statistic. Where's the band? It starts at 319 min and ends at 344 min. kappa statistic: 20.2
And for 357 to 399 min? 21.7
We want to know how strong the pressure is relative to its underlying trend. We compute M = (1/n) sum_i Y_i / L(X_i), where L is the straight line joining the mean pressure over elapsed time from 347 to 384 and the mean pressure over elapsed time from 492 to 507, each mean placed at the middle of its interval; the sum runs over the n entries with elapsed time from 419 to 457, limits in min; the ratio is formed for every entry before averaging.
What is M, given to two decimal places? 1.10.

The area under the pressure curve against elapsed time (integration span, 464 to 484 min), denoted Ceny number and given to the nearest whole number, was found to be 325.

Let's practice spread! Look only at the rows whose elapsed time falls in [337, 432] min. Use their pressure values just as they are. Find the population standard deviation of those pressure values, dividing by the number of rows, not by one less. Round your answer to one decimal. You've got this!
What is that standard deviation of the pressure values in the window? 0.9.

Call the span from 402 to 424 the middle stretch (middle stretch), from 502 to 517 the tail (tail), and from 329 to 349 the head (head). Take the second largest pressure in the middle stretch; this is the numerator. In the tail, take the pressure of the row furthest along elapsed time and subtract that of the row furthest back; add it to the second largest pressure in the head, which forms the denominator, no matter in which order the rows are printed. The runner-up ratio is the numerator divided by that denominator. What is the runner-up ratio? 1.06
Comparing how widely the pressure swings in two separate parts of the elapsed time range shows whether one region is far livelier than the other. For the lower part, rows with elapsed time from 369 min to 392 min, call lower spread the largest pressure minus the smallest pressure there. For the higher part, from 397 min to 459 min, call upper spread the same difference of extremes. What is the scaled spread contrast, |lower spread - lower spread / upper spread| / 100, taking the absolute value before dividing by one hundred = 0.021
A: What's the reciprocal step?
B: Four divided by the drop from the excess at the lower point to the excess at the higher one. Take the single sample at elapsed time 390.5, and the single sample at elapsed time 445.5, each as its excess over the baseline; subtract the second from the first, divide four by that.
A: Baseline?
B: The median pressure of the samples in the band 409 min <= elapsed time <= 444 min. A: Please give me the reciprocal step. -1.0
